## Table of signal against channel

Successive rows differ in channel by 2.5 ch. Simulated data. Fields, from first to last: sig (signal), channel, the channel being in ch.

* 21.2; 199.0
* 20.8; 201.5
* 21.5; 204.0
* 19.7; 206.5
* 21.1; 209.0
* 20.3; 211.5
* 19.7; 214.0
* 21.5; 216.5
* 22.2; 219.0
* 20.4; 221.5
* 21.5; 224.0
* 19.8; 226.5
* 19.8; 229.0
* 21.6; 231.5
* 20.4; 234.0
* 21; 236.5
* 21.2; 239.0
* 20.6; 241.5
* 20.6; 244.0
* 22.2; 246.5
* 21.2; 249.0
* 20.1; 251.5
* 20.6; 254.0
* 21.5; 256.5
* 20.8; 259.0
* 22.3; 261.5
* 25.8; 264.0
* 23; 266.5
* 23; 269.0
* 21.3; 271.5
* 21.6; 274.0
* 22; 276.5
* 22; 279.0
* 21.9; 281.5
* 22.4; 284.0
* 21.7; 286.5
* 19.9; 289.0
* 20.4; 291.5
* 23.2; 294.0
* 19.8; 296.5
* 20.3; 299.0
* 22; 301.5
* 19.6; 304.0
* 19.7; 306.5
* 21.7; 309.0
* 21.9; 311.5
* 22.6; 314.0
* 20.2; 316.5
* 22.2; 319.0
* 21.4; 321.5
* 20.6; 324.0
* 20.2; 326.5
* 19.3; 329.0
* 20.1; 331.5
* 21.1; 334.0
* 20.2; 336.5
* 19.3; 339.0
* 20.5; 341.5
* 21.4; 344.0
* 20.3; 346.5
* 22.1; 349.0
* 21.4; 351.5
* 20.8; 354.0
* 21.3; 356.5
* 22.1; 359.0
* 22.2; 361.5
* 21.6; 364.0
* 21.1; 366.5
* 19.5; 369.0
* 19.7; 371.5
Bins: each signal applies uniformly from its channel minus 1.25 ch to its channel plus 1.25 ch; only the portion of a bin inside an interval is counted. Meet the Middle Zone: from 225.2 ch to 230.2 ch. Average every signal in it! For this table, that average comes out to 19.8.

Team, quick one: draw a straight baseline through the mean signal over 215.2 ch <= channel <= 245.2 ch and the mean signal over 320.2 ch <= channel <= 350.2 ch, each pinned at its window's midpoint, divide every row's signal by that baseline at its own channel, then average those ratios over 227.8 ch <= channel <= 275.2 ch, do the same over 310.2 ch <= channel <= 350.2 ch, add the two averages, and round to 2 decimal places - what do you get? 2.05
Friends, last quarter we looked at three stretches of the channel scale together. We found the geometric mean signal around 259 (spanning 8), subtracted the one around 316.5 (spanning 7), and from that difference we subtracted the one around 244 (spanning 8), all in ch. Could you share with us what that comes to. -21.2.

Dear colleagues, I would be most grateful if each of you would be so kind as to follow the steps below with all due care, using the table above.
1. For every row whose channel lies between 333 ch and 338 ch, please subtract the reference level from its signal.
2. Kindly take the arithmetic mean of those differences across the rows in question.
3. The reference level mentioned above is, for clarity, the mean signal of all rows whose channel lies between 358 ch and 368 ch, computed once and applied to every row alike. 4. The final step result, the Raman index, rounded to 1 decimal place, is -1.1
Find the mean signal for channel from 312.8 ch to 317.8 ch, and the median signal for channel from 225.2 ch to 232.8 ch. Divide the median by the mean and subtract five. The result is -4.07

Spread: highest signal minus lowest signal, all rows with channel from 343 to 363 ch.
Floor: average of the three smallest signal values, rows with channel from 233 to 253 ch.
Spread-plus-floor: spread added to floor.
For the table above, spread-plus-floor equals 22.3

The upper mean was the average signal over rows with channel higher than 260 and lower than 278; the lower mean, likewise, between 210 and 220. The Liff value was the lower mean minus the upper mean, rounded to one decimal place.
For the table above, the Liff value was -1.8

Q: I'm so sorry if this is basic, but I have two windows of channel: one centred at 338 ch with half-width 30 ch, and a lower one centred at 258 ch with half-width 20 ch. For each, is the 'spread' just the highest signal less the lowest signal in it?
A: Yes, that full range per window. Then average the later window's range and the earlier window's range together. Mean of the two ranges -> 4.5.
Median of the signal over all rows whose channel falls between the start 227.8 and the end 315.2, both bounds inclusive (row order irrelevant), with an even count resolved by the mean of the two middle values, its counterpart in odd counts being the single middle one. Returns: 21.5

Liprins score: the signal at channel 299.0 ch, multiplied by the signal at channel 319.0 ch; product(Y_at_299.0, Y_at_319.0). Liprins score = 451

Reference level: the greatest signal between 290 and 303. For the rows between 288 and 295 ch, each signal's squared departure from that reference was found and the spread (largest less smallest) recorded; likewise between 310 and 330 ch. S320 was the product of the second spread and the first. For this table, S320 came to 162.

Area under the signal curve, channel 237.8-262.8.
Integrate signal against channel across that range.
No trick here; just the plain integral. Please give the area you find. 528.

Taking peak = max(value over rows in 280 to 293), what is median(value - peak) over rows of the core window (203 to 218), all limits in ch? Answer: -1.7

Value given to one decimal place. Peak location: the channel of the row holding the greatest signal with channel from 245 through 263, 261.5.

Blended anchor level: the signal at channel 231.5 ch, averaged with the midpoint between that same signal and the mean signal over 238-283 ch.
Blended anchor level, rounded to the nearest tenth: 21.6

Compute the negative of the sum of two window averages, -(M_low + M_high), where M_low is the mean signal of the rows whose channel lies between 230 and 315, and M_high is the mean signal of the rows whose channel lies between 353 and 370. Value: -42.7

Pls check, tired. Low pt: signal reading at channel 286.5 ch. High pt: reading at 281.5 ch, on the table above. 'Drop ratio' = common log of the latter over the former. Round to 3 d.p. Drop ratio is 0.004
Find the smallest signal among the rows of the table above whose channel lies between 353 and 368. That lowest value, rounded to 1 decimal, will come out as 20.8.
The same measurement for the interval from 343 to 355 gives 20.3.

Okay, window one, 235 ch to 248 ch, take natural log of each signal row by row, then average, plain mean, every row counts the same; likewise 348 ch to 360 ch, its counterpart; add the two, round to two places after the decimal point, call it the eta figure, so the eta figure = 6.12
